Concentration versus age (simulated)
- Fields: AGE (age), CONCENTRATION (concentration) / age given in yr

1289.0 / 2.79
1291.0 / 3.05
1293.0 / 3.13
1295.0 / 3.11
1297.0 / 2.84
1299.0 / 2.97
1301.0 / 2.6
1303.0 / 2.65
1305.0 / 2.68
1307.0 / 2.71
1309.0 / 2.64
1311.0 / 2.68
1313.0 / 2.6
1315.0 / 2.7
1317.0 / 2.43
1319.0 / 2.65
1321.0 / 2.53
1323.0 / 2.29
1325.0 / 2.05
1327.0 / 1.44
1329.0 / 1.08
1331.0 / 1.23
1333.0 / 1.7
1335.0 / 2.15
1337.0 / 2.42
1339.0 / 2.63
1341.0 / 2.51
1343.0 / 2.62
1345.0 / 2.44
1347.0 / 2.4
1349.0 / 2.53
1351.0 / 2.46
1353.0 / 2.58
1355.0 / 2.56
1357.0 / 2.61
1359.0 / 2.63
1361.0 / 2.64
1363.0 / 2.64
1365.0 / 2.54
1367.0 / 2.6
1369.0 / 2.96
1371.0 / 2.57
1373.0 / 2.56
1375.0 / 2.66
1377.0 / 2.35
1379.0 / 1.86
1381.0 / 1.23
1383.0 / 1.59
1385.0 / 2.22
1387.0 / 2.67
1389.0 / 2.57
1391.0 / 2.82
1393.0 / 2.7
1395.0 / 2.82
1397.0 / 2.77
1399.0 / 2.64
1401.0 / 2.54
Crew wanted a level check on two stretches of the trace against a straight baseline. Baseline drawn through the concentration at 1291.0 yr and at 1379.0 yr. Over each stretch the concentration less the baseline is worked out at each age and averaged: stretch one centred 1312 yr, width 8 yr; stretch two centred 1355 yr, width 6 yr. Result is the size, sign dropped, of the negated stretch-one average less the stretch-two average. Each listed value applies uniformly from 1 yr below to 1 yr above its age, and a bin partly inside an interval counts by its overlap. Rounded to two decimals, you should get 0.29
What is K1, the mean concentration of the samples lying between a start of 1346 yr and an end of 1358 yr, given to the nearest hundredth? 2.52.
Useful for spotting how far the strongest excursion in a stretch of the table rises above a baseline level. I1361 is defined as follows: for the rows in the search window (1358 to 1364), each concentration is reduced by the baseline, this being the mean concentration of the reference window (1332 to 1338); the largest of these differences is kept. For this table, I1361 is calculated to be 0.55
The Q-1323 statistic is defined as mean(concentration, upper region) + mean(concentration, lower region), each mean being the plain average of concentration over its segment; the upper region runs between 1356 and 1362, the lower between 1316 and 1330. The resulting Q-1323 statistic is 4.7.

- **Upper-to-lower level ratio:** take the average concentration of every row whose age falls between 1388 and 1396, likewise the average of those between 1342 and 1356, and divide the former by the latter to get 1.09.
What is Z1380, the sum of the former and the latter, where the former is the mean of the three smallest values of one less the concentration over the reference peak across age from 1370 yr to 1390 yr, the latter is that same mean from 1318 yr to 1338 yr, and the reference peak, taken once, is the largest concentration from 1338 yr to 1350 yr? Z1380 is 0.04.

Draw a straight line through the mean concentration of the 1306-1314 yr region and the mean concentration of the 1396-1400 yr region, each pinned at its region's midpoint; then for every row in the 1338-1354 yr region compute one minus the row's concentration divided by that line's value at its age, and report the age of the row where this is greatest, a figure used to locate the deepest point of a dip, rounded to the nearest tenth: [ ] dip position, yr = 1347.0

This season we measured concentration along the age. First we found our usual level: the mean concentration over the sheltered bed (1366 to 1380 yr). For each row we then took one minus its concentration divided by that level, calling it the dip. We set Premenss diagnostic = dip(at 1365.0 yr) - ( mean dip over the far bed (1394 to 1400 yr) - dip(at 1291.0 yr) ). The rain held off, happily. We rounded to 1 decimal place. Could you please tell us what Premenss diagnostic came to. -0.1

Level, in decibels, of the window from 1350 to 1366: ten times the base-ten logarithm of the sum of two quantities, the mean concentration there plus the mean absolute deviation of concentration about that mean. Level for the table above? 4.20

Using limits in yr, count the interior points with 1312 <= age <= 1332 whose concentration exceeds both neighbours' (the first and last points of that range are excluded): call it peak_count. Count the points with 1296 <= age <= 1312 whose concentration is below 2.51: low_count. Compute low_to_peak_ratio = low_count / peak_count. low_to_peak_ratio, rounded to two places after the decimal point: 0.00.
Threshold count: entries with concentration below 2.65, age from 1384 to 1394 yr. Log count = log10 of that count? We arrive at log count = 0.30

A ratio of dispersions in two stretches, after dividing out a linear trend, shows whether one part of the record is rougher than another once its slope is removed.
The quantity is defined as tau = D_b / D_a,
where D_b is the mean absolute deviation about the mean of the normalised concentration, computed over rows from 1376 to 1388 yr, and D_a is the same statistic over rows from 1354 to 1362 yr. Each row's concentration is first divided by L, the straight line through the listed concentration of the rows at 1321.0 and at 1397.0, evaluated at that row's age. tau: 20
